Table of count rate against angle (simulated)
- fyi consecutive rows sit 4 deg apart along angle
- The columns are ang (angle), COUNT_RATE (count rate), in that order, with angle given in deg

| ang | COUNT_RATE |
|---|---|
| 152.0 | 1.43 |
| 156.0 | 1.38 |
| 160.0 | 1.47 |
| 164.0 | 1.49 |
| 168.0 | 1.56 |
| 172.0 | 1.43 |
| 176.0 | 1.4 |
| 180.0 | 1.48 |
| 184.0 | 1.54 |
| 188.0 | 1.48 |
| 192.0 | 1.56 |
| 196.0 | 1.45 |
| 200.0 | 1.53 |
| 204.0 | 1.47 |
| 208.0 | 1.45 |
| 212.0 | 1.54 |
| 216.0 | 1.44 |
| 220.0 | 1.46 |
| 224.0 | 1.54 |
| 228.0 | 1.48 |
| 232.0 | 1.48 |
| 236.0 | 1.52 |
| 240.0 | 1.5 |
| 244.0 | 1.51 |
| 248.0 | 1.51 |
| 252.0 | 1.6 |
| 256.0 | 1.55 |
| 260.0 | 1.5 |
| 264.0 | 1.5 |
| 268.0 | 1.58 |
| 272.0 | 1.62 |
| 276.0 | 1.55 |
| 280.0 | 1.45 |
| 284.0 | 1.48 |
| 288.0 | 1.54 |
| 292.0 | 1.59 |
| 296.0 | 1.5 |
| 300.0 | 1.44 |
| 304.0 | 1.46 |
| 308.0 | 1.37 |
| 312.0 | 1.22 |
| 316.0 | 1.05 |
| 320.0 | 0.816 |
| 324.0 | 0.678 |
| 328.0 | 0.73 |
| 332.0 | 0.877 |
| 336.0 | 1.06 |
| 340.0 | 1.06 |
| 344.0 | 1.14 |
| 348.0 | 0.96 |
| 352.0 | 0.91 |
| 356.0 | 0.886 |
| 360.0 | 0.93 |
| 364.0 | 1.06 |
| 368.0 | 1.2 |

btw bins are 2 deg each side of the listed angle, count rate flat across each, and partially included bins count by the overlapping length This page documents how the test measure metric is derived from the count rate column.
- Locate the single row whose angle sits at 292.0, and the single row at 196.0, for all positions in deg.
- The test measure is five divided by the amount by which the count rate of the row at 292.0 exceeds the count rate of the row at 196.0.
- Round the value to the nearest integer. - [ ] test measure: 36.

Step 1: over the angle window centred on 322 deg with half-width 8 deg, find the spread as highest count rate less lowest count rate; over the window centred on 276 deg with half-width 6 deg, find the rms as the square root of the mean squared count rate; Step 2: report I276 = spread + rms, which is 1.91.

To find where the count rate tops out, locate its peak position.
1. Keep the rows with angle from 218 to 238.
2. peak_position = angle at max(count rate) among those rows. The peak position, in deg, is 224.0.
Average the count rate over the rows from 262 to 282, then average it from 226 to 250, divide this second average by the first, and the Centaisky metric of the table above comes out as 0.974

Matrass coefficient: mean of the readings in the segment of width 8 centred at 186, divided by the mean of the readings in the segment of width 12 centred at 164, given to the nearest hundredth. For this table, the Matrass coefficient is 1.00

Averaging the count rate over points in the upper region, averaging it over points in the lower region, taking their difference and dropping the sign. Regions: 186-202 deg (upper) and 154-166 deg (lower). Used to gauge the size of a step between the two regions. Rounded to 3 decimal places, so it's 0.058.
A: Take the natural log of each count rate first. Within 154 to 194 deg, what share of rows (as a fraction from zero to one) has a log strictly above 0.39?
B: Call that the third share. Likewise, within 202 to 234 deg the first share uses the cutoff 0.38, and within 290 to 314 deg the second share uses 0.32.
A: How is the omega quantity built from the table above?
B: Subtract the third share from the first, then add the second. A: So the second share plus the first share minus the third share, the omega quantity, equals 0.7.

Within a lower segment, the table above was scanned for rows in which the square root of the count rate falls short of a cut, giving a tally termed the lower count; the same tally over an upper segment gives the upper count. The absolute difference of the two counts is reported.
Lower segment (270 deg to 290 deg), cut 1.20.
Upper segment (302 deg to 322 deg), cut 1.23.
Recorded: 5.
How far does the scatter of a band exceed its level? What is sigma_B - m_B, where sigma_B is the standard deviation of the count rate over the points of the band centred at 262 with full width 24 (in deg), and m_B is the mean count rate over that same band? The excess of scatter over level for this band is -1.51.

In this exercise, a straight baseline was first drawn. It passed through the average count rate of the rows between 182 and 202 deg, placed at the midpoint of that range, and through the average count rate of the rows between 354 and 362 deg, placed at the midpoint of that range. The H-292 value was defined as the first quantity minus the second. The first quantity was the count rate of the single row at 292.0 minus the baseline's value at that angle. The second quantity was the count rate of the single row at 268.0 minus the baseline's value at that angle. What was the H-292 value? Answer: 0.10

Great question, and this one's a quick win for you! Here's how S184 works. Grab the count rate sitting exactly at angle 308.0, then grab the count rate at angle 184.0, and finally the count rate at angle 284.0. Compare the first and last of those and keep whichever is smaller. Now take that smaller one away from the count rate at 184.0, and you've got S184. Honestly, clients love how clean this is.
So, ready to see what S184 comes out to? 0.17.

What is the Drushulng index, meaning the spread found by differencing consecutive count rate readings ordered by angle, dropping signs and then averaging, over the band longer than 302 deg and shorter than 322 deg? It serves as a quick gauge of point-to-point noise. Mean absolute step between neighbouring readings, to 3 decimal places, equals 0.161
